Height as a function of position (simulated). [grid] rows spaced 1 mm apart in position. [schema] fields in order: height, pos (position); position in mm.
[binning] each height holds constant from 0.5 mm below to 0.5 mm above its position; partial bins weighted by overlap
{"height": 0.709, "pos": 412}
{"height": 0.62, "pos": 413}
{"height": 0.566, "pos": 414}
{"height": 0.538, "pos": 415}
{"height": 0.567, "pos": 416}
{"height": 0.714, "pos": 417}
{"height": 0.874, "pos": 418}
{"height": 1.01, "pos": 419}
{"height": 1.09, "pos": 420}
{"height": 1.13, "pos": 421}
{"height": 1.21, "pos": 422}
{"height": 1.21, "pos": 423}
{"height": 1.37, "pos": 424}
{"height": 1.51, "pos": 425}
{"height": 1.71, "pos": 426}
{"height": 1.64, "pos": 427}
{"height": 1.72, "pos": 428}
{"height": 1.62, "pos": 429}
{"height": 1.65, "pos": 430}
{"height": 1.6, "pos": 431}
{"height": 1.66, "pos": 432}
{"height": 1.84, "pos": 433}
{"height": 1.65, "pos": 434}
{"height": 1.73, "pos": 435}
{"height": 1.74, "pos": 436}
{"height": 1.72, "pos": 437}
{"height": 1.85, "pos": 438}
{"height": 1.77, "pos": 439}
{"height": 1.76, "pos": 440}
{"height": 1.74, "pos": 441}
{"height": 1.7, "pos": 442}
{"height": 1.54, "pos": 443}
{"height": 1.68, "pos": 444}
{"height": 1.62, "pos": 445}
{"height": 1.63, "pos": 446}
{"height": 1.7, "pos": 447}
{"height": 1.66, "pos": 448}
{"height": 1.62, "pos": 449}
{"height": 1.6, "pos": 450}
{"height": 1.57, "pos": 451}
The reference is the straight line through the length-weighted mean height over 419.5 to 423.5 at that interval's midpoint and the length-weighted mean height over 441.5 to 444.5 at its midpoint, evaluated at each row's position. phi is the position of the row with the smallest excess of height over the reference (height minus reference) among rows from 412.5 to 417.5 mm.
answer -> 415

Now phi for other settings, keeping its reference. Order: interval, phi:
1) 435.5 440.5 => 440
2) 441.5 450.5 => 450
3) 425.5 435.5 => 434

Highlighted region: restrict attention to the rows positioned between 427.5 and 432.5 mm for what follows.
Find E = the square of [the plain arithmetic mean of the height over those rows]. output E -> 2.7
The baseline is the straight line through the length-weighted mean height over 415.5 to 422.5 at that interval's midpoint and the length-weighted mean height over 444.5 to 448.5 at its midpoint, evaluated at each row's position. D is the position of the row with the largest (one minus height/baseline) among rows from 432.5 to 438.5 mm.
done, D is 437 mm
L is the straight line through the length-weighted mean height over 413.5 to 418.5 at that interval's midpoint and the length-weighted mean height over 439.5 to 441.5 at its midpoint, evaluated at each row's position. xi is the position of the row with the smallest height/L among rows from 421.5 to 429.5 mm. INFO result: 423 mm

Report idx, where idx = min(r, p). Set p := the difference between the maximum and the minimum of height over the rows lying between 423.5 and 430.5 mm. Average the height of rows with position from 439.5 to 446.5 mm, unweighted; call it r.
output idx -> 0.35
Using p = 0.35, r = 1.67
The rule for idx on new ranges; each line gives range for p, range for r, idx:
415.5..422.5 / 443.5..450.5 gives 0.64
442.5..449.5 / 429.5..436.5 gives 0.16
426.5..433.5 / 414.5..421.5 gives 0.24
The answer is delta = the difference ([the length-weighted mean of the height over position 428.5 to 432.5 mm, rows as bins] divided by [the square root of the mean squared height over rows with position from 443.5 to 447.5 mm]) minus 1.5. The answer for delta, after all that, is -0.52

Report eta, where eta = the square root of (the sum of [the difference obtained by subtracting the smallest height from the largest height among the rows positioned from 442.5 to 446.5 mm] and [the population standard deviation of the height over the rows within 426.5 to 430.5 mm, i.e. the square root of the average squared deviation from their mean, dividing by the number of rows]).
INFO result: 0.42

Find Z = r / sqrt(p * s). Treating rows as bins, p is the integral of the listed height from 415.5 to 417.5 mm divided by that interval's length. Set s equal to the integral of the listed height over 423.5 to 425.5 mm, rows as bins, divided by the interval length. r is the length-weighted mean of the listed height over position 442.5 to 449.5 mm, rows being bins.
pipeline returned 1.7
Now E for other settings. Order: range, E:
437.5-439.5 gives 3.3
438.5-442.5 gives 3.0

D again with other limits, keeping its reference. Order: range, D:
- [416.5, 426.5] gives 417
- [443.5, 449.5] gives 449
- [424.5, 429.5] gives 429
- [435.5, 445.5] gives 443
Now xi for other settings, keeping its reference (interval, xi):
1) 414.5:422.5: 416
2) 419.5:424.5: 423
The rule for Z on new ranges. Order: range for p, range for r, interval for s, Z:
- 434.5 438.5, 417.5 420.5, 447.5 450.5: 0.6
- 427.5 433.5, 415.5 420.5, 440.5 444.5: 0.5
